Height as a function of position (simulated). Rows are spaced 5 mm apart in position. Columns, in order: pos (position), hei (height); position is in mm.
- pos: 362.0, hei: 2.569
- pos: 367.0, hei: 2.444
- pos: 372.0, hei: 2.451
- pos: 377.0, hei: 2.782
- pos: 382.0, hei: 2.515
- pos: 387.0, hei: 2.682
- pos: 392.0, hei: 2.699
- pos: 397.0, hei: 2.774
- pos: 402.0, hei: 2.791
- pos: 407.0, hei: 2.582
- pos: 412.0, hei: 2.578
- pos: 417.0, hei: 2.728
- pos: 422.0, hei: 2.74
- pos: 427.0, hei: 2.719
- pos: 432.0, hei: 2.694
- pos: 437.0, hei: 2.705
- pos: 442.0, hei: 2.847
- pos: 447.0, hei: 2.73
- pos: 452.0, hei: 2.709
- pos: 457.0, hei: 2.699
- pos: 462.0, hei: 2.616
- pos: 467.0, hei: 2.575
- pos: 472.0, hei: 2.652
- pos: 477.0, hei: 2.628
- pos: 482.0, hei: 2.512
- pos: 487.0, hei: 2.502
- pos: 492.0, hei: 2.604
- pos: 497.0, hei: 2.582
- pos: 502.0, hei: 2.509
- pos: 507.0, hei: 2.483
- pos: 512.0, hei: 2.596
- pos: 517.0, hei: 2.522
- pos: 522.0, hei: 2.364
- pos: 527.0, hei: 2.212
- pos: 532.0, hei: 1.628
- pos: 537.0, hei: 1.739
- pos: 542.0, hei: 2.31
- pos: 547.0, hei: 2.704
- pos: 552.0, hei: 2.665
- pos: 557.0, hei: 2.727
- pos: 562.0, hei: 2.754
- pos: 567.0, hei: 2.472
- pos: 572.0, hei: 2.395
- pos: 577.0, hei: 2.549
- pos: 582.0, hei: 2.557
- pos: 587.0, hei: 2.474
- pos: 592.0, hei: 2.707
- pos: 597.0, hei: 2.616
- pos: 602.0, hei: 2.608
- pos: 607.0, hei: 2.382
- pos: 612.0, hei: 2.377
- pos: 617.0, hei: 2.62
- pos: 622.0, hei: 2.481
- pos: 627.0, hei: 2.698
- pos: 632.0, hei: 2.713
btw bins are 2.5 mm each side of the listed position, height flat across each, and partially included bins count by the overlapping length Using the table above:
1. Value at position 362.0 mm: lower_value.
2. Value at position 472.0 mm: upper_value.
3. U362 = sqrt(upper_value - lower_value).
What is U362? 0.29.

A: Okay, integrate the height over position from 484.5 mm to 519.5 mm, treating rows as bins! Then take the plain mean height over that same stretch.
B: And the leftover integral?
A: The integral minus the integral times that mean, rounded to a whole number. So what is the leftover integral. -137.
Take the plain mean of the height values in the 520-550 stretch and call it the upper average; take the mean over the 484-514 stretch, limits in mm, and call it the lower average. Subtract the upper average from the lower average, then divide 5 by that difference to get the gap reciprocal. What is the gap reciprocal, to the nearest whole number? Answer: 13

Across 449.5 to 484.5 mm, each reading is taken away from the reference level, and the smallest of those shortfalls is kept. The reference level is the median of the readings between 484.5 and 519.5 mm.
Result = -0.19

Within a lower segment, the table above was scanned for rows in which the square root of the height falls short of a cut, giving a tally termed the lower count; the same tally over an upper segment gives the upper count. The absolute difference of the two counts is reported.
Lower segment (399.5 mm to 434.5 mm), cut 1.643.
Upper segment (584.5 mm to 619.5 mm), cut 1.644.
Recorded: 3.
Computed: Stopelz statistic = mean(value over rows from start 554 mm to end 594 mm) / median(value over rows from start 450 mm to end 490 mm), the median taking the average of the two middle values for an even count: 0.98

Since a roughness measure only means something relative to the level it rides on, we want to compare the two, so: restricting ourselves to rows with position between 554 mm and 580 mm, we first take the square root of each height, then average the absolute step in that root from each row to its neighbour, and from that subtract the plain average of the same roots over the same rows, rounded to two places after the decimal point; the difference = -1.56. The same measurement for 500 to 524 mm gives -1.55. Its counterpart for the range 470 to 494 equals -1.59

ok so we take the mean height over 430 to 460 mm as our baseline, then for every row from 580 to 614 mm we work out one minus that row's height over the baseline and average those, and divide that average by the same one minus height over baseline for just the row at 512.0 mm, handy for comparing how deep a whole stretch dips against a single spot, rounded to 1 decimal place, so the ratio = 1.5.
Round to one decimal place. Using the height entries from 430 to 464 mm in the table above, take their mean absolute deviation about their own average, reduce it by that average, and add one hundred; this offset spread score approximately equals 97.3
